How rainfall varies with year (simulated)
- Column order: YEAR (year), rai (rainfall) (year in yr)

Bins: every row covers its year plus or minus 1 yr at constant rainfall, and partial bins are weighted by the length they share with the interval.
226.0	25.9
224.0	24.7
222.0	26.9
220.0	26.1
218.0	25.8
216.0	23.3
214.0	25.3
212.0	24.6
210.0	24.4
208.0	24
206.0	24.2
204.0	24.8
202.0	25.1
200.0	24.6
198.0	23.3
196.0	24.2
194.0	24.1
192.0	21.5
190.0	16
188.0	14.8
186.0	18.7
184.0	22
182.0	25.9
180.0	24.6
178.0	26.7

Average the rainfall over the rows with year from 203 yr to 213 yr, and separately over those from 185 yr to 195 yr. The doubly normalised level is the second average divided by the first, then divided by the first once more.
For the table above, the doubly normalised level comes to 0.032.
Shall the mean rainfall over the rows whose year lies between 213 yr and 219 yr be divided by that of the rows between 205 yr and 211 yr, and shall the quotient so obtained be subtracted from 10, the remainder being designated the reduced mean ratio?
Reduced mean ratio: 8.98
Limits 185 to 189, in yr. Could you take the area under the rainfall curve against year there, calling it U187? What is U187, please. 67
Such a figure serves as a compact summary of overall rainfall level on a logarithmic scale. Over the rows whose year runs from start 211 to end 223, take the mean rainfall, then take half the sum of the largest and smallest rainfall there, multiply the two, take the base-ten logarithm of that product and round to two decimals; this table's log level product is 2.80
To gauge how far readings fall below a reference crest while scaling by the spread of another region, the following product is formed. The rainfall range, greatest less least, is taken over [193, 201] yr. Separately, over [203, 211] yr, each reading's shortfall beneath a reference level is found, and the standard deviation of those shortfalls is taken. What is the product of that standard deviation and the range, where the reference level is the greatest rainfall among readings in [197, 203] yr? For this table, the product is 0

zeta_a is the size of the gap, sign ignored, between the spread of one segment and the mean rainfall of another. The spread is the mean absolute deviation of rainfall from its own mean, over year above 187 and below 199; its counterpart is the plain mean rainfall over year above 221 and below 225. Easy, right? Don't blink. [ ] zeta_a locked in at 22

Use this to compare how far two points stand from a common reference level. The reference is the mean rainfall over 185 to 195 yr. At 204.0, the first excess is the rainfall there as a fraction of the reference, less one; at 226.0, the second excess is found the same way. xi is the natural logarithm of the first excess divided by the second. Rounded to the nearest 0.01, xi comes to -0.17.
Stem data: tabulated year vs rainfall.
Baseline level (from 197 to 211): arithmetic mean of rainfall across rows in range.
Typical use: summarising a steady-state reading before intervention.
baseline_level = 24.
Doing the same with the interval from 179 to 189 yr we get 21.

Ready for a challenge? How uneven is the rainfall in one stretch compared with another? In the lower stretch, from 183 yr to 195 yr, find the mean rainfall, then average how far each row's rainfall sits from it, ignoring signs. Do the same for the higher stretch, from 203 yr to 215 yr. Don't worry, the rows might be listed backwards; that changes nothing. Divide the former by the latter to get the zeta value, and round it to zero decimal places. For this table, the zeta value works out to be 9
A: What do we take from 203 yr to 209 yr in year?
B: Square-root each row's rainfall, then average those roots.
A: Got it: 4.93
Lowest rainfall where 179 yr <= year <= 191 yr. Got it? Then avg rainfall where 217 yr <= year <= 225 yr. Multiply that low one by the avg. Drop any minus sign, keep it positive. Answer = 383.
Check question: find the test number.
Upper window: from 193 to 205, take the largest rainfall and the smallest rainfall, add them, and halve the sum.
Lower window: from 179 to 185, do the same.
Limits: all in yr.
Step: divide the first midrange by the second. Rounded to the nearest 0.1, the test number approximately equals 1.0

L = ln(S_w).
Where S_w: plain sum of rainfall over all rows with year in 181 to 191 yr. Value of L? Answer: 4.58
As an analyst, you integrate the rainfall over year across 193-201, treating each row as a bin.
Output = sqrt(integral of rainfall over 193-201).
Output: 13.9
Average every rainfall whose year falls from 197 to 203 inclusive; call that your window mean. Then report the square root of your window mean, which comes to 4.93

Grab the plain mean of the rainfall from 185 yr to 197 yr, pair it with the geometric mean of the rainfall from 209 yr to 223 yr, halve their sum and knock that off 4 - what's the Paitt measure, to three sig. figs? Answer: -18.5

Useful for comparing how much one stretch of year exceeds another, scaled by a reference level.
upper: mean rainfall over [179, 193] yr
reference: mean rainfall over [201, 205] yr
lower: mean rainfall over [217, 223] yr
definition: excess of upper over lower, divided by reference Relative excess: -0.23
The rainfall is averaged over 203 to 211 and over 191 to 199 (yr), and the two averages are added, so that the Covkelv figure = 47.6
